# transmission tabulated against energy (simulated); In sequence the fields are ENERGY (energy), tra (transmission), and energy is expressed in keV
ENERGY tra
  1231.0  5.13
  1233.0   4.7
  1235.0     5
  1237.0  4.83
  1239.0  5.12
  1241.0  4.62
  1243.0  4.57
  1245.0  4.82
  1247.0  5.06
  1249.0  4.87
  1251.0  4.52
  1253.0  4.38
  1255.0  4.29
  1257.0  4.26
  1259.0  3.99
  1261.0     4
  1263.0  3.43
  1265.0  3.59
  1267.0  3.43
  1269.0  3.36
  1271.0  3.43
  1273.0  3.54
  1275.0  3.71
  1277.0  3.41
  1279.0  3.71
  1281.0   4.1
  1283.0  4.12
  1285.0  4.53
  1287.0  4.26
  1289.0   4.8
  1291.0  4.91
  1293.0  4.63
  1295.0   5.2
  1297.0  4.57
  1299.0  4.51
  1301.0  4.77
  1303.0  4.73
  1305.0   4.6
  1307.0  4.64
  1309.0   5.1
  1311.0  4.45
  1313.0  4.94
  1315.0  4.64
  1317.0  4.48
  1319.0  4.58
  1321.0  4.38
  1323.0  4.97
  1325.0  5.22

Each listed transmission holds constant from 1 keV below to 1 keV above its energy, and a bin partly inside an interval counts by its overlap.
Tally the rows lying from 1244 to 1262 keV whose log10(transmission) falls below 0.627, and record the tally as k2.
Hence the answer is 2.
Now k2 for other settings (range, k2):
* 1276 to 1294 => 4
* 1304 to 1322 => 0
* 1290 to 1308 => 0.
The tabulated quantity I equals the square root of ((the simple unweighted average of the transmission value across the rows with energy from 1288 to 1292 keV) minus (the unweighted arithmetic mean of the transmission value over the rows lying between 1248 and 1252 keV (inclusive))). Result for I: 0.4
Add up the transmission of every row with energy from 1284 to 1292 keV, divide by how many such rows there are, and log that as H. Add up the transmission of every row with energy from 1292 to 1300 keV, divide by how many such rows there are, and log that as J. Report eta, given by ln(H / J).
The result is -0.02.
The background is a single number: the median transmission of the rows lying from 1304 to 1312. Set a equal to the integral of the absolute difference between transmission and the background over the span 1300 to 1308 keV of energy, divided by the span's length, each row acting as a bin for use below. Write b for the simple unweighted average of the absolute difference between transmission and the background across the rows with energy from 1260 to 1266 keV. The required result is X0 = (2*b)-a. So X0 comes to 1.8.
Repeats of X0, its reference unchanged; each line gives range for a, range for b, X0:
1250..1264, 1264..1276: 1.7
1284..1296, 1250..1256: 0.2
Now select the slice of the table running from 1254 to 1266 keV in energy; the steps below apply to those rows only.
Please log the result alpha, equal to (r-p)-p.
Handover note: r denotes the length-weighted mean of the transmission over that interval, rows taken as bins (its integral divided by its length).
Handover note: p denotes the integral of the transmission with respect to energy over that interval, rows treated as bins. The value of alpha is -90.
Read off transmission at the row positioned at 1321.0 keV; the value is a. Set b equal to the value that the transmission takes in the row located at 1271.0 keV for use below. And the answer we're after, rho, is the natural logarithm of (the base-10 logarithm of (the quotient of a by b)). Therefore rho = -2.2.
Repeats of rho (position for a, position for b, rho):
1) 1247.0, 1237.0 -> -3.9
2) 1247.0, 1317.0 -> -2.9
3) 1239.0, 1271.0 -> -1.7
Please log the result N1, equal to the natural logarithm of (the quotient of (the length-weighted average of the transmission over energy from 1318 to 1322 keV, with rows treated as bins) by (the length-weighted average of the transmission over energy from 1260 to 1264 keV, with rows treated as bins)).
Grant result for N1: 0.19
